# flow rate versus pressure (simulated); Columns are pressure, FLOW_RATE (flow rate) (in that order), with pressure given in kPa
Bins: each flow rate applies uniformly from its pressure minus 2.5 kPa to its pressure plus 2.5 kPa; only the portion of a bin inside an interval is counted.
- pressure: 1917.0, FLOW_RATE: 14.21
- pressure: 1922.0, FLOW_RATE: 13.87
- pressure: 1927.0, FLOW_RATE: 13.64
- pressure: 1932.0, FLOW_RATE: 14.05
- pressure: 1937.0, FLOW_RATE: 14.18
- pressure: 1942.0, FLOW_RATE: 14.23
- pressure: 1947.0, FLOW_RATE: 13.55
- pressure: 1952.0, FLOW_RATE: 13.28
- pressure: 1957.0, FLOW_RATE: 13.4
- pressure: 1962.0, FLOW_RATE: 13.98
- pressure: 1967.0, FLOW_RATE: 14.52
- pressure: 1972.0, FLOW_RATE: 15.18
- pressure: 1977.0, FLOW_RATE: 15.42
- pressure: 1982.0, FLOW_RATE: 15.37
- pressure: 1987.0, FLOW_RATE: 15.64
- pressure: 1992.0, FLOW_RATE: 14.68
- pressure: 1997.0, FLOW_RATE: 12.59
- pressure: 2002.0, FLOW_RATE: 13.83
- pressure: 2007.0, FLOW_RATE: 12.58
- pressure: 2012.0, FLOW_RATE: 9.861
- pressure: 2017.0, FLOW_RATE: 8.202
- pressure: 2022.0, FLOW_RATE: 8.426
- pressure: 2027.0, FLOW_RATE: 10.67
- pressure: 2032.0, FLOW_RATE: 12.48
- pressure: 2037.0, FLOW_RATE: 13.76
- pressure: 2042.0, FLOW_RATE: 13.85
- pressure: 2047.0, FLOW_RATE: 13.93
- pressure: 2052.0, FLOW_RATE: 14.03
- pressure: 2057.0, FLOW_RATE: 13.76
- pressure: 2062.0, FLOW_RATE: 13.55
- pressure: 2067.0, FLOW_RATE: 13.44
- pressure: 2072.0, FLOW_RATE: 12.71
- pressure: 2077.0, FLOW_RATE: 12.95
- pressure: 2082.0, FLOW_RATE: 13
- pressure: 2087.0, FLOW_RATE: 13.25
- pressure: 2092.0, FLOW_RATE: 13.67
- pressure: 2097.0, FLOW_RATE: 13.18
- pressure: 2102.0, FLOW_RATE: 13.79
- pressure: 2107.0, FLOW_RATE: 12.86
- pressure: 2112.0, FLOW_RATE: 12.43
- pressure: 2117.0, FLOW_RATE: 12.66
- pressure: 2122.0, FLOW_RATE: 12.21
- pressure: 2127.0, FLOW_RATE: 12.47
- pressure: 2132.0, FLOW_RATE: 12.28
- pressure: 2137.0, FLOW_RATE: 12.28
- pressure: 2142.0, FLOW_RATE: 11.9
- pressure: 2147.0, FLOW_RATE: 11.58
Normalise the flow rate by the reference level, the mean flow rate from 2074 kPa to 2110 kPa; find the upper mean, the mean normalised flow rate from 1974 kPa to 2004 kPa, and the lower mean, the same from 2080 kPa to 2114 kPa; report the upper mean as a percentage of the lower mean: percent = 111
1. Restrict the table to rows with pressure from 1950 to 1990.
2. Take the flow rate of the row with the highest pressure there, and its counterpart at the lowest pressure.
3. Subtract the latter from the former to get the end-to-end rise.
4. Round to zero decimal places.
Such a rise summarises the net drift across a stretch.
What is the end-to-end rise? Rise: 2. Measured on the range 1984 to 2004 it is -2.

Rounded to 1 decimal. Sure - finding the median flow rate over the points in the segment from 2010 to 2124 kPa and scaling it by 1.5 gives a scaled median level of 19.5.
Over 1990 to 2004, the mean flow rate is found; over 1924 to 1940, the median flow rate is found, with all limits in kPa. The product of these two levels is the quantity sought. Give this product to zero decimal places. 192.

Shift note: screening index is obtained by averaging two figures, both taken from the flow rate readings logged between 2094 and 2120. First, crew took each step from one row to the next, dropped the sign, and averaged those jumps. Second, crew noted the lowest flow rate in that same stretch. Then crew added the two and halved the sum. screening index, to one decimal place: 6.5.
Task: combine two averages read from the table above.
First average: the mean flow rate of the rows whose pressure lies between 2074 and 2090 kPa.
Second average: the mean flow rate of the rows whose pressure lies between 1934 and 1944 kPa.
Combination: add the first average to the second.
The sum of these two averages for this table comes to 27.27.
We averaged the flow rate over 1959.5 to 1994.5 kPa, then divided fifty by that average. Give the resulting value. 3.34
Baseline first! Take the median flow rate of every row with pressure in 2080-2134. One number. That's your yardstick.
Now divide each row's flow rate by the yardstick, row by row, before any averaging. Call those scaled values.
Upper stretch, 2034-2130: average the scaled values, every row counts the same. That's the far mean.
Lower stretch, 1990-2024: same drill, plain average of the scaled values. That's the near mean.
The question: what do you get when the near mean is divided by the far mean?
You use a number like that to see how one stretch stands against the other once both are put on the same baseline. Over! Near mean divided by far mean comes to 0.87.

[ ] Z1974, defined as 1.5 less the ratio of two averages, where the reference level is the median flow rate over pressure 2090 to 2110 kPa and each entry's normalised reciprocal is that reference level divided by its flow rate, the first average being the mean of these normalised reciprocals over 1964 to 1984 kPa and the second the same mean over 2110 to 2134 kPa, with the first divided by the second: 0.68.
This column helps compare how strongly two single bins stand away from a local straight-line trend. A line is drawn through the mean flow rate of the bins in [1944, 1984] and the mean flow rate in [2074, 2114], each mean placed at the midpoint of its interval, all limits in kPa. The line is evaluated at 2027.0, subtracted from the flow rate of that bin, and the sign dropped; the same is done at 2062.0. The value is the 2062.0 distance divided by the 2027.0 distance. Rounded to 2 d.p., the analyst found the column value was 0.04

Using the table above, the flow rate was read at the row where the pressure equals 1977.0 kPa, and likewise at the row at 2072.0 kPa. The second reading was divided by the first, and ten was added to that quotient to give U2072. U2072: 10.8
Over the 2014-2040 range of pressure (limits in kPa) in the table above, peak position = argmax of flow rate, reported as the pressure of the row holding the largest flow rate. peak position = 2037.0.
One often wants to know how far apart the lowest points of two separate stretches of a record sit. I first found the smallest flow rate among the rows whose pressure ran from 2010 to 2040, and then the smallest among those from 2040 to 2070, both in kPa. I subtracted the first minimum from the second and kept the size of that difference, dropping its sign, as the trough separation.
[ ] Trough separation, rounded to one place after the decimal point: 5.2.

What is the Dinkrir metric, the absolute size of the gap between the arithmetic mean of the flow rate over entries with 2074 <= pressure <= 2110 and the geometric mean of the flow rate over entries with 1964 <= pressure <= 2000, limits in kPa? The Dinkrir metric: 1.5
